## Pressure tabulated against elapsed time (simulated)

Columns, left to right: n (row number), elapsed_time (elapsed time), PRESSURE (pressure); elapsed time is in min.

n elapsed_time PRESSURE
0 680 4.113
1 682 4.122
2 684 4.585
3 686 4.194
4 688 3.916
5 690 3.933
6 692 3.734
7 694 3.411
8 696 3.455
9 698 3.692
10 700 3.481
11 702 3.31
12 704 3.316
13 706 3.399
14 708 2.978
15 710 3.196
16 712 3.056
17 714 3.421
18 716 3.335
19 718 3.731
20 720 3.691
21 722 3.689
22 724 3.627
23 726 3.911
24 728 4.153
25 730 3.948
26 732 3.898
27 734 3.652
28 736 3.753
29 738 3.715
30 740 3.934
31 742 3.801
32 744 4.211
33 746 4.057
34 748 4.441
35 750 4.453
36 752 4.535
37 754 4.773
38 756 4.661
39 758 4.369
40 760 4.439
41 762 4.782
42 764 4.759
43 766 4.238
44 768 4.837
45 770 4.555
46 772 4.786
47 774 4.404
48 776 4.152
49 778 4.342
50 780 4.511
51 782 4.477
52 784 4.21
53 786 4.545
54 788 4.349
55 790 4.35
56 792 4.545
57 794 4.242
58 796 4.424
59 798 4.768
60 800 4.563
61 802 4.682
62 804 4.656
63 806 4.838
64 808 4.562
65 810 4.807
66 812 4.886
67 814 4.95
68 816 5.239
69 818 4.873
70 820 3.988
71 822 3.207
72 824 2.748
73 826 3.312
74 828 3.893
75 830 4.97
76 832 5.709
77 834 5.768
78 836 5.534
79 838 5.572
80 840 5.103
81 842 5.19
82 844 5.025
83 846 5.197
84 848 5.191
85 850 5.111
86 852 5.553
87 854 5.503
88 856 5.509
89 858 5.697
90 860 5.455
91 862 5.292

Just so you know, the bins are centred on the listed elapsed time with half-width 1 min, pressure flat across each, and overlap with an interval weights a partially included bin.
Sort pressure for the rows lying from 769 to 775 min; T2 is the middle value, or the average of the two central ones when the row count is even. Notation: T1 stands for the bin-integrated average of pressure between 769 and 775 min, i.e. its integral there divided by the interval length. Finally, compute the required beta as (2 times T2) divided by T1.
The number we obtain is 1.99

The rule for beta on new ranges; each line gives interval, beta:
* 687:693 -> 2.03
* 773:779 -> 2.02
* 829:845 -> 2.00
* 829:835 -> 2.08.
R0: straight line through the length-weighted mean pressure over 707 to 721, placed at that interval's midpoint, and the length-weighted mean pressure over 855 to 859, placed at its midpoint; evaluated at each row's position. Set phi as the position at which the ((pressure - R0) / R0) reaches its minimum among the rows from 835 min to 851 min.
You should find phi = 850 min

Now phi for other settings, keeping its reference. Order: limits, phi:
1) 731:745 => 738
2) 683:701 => 700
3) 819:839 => 824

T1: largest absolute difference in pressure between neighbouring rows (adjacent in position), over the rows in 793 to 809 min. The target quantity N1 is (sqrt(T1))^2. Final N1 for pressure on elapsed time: 0.34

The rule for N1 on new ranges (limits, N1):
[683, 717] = 0.42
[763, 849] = 1.08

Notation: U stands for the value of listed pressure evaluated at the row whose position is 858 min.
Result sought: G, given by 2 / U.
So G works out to 0.35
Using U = 5.697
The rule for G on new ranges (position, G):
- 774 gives 0.45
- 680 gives 0.49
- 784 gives 0.48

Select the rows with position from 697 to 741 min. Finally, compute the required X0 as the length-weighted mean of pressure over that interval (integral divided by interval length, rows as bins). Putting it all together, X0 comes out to 3.6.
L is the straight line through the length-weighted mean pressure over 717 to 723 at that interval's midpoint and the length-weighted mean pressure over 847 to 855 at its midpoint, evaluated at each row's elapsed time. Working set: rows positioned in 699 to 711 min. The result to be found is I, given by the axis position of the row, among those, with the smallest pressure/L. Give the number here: 708 min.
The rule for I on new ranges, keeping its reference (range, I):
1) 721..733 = 724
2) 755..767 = 766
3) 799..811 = 808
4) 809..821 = 820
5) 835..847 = 844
